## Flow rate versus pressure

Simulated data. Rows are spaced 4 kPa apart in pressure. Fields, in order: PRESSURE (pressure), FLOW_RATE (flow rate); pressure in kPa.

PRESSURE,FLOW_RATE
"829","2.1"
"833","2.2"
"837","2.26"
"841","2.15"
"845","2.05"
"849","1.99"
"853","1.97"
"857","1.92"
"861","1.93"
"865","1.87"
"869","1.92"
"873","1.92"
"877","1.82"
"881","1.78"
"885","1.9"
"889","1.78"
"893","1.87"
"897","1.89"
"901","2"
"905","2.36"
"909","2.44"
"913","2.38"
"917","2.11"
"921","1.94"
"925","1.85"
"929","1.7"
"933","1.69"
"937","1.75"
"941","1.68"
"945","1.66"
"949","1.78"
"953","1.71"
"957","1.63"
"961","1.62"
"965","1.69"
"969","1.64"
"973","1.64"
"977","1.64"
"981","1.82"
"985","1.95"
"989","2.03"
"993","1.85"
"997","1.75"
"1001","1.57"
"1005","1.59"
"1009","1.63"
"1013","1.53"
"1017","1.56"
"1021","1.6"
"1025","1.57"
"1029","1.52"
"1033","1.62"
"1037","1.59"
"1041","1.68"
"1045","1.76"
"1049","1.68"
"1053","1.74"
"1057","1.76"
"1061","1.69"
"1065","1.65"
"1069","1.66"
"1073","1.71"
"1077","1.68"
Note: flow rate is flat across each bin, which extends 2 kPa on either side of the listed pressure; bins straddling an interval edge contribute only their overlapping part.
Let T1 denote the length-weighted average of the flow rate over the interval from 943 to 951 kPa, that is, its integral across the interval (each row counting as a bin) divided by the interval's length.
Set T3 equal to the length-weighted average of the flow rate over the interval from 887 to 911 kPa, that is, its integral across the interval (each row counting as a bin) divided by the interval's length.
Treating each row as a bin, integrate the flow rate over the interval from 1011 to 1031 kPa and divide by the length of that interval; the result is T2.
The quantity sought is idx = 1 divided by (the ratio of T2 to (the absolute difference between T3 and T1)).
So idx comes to 0.22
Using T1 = 1.72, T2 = 1.6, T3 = 2.057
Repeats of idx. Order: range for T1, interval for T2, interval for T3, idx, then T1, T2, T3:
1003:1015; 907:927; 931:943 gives 0.06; 1.58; 2.1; 1.707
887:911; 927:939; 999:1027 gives 0.28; 2.06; 1.7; 1.579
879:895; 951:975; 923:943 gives 0.06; 1.83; 1.7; 1.734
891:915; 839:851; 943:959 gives 0.22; 2.16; 2.1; 1.695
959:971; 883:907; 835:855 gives 0.22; 1.65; 2.0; 2.084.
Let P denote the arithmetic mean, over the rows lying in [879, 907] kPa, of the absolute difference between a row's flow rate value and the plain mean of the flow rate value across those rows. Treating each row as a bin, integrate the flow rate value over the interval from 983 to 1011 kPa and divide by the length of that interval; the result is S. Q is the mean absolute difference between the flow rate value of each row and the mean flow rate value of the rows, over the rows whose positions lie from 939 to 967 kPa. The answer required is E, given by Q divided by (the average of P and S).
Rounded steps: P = 0.137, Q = 0.039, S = 1.77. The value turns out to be 0.04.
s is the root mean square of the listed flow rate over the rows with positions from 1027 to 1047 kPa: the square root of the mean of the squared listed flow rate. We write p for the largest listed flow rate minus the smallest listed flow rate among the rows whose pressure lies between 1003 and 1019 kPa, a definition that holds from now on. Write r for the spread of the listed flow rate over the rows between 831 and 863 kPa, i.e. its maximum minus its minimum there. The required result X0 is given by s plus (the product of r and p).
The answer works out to 1.67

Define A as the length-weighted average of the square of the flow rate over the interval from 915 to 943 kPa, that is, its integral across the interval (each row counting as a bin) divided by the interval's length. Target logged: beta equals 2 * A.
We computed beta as 6.65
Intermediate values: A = 3.3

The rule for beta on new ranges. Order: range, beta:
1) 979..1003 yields 6.73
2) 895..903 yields 7.57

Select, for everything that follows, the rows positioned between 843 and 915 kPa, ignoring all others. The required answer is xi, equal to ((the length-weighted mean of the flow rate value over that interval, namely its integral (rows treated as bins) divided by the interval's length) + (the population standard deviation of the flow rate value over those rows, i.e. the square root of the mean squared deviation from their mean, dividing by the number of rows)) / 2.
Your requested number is 1.09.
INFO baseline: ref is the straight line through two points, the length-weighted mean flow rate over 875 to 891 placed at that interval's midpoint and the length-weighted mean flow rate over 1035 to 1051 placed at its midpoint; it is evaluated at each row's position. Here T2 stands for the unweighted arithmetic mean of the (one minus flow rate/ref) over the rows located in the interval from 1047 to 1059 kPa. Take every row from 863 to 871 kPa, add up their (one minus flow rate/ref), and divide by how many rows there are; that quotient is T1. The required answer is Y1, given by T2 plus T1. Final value -0.07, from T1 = -0.03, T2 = -0.03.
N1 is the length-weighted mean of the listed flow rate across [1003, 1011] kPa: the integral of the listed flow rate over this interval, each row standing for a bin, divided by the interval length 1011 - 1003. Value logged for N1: 1.61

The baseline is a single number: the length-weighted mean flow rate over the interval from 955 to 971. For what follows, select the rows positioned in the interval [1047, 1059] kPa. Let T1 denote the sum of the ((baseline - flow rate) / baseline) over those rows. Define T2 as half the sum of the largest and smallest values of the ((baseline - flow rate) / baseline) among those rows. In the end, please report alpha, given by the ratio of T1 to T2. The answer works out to 3.27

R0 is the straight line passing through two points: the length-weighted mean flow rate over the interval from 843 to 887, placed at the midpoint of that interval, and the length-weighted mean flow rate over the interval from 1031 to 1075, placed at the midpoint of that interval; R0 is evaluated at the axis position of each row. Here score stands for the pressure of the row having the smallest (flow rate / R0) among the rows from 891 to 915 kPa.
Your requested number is 893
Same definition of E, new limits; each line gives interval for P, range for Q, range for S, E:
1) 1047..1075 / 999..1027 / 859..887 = 0.03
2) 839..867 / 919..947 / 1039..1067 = 0.09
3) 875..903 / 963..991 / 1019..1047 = 0.16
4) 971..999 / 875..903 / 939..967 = 0.07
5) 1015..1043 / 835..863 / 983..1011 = 0.11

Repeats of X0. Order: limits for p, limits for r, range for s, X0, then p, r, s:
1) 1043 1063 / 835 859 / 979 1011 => 1.81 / 0.08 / 0.34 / 1.78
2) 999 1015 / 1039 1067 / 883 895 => 1.86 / 0.10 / 0.11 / 1.85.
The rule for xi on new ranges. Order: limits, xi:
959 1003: 0.94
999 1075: 0.85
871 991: 1.04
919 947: 0.92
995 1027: 0.83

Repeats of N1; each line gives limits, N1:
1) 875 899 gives 1.84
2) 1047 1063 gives 1.72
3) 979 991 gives 1.93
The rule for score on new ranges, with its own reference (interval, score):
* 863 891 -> 881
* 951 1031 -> 1013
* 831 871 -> 865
